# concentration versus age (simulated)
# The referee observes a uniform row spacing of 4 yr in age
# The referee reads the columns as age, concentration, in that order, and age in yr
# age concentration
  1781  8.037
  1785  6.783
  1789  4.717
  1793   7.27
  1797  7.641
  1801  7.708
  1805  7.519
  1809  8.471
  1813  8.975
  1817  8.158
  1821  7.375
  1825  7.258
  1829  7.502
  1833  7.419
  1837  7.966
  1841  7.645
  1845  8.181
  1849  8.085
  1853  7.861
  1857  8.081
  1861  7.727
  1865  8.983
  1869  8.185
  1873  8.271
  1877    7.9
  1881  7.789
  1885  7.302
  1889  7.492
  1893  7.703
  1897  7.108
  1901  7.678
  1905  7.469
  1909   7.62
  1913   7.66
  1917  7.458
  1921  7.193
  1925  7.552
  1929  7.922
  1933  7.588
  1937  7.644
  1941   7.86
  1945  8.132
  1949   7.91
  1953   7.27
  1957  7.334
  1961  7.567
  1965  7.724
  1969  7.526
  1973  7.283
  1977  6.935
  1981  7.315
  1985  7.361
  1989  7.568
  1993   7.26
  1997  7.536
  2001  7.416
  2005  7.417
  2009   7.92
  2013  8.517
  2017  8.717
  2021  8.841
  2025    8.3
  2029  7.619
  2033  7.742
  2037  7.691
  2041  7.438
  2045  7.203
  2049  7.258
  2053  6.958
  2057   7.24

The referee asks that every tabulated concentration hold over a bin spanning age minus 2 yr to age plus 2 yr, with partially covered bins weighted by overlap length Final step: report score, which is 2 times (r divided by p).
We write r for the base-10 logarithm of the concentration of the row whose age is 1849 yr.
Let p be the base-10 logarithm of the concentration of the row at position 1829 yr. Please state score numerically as 2.07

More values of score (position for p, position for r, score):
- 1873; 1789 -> 1.47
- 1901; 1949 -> 2.03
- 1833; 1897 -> 1.96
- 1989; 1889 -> 1.99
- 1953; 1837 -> 2.09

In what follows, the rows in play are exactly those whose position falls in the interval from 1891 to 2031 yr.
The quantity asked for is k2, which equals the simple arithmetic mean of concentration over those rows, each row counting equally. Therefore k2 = 7.65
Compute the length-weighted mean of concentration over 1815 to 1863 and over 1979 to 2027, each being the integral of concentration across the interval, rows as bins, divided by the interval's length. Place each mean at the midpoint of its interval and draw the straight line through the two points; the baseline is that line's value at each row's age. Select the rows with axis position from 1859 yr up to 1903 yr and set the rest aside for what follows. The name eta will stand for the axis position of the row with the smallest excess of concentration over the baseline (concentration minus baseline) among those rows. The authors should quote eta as 1897 yr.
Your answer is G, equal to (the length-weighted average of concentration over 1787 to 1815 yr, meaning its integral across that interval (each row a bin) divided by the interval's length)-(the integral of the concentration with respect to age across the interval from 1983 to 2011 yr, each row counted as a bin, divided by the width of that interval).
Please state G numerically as -0.03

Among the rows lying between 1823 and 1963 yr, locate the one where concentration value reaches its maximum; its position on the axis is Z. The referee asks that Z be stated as 1865 yr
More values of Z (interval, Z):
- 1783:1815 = 1813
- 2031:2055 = 2033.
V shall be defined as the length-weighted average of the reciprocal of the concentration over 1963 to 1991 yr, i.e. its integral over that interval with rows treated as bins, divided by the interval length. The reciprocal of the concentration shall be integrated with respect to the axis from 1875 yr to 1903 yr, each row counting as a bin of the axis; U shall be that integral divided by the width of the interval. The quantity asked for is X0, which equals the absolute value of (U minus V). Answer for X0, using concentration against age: 0.0032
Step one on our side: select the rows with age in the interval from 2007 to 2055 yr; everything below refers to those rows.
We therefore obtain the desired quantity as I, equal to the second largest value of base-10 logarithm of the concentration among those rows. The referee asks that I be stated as 0.940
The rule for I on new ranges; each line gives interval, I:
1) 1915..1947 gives 0.899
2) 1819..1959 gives 0.918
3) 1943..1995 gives 0.898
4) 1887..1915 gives 0.885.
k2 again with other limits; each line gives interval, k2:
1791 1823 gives 7.89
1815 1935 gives 7.74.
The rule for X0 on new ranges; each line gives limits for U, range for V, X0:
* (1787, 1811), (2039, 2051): 0.0065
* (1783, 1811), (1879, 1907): 0.0107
